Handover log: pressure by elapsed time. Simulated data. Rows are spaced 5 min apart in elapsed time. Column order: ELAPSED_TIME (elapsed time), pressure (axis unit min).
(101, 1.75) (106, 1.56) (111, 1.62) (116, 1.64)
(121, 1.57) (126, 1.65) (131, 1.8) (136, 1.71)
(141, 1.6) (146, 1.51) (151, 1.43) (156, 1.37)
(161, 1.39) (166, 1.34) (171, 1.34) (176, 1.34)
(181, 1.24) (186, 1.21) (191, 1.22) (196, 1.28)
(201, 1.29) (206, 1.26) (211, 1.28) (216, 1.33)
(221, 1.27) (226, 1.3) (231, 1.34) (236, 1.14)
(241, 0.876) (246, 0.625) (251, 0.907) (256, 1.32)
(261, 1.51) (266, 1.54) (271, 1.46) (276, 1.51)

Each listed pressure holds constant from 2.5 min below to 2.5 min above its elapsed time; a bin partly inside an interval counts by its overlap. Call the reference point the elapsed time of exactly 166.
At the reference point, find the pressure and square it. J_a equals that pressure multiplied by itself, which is 1.80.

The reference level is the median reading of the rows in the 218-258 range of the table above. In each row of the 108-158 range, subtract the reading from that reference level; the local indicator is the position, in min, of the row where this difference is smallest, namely 131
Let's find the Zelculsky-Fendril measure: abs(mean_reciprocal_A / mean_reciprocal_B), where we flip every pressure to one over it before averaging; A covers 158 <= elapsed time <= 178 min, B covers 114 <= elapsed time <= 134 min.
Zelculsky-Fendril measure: 1.2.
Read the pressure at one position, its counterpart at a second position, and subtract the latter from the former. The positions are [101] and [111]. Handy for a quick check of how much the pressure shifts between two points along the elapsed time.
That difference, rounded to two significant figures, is 0.13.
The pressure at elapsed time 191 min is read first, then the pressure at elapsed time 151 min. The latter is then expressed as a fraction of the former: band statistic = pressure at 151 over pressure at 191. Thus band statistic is 1.2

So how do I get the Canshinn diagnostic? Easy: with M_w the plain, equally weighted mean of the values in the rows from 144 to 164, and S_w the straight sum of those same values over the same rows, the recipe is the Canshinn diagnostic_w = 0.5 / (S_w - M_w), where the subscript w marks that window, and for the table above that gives 0.117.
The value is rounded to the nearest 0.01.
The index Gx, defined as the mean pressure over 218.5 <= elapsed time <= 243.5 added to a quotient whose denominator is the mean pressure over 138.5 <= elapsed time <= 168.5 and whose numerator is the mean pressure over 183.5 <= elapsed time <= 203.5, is 2.05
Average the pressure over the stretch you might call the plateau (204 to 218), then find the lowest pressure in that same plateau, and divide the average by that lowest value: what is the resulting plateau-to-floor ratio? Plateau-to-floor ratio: 1.02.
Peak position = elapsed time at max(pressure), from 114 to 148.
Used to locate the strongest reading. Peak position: 131 min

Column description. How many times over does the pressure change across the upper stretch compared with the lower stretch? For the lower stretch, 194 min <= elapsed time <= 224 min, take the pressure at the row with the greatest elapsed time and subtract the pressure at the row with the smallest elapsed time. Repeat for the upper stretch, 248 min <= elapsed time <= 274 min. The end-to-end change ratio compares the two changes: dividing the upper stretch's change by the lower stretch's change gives -55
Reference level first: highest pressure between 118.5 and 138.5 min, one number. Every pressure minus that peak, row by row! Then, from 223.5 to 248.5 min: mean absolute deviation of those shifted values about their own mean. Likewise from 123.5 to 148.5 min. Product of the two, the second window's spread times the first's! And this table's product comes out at 0.020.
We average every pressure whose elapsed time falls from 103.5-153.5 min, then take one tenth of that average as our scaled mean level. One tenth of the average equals 0.161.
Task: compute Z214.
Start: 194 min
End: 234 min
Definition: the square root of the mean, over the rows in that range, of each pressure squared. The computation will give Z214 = 1.294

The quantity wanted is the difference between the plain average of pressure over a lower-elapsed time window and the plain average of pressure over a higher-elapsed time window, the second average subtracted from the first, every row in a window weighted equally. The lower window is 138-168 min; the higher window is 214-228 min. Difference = 0.1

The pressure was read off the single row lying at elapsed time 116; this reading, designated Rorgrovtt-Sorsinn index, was 1.64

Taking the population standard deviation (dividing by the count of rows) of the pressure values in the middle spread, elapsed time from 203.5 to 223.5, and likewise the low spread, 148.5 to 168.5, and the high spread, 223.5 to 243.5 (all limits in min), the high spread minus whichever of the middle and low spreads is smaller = 0.16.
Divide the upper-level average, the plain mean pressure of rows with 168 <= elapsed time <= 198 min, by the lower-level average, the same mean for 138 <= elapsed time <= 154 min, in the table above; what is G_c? 0.840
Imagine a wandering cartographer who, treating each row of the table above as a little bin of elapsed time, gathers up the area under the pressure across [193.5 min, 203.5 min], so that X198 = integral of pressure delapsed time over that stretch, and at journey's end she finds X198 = 13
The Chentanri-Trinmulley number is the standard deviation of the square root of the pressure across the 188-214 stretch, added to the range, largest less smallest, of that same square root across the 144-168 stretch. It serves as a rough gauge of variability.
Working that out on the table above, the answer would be 0.08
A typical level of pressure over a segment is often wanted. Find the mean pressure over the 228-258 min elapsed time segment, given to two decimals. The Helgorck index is 1.03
